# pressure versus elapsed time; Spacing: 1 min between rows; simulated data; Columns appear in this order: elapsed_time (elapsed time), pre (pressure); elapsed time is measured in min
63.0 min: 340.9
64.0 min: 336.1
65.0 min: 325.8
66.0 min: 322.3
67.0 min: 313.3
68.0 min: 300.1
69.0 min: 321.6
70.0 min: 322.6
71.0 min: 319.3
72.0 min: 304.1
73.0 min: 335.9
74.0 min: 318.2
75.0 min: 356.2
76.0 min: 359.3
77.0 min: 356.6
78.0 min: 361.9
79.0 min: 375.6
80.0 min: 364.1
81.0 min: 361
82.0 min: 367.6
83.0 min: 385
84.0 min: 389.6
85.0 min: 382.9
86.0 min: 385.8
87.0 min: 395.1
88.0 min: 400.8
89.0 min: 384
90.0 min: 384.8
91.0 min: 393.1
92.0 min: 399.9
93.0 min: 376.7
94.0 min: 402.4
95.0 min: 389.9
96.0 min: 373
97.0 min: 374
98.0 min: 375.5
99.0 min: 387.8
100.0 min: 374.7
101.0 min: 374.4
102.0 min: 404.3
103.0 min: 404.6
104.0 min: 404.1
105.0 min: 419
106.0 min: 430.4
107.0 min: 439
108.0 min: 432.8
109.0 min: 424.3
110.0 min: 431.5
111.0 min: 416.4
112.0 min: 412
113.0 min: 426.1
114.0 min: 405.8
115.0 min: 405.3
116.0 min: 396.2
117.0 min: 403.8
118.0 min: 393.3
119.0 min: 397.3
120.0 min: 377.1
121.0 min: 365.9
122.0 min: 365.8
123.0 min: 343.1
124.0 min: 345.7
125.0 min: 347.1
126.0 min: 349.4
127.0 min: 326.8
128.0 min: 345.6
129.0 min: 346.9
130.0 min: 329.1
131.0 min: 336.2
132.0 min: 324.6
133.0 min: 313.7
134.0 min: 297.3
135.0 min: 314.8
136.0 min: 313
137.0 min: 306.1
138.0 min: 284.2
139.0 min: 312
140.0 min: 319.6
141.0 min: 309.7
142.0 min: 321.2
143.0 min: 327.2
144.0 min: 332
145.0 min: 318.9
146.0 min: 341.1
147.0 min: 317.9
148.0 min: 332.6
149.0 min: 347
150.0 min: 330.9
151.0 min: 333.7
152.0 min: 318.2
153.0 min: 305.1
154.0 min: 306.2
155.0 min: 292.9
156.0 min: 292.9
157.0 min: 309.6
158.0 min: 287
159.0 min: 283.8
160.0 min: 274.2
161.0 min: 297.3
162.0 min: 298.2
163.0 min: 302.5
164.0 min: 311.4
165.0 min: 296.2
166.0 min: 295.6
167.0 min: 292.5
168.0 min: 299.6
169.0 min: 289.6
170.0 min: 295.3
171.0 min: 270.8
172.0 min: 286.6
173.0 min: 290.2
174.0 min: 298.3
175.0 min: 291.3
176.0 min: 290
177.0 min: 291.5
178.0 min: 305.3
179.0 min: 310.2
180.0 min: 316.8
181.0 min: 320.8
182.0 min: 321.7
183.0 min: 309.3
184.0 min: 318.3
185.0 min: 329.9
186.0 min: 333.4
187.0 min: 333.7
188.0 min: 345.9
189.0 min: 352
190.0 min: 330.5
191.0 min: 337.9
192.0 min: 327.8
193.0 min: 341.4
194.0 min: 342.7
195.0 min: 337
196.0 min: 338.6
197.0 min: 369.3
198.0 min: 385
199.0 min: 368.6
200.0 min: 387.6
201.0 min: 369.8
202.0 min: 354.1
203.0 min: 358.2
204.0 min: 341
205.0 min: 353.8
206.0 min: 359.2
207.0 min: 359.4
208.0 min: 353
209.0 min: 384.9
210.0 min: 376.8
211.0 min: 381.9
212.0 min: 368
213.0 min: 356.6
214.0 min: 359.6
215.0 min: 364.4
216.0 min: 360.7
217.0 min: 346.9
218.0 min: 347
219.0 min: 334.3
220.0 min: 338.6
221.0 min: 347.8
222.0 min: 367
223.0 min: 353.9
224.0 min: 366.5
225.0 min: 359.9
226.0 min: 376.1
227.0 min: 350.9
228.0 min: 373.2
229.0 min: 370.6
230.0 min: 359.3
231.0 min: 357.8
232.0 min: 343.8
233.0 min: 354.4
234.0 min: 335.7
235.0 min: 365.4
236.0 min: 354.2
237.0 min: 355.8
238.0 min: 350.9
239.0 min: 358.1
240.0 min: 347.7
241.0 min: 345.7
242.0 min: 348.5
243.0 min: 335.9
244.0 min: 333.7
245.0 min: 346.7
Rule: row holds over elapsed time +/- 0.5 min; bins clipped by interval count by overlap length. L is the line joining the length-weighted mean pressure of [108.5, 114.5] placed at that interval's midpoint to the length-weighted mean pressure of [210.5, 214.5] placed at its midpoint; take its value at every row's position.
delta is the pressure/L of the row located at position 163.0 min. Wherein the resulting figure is 0.77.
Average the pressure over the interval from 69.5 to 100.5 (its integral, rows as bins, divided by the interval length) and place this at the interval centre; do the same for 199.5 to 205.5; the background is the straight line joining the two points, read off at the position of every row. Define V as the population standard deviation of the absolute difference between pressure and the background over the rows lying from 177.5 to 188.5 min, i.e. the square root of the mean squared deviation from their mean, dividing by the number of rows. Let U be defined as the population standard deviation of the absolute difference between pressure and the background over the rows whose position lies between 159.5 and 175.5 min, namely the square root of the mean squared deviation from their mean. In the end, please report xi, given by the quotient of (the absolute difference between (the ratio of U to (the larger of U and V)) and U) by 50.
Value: 0.18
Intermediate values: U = 9.6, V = 12.0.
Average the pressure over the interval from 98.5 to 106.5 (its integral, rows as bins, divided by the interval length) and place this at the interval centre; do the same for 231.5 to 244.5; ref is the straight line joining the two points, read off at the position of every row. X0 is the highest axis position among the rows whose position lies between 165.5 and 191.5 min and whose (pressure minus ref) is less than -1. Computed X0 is 191.0 min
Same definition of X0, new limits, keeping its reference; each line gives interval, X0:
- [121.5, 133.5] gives 133.0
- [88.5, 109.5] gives 101.0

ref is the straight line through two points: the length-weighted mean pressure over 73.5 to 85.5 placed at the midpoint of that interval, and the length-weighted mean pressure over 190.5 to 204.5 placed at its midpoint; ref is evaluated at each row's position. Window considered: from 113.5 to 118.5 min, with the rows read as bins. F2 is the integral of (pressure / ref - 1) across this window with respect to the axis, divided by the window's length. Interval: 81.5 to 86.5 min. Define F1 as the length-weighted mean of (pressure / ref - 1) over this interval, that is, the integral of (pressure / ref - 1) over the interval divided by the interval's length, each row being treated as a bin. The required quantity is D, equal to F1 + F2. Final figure 0.16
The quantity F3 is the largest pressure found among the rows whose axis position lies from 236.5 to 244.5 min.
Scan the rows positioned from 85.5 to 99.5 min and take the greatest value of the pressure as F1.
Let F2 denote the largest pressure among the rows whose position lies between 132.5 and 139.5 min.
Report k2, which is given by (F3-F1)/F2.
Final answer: -0.14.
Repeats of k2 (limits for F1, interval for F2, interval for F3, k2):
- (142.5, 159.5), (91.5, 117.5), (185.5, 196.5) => 0.01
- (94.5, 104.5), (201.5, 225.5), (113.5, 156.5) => 0.00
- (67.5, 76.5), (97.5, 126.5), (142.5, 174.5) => -0.03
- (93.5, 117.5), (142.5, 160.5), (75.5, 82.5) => -0.18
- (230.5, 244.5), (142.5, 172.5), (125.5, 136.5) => -0.05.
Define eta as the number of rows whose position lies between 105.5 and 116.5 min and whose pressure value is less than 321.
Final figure 0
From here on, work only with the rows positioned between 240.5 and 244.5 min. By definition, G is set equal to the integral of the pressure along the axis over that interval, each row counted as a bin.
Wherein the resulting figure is 1364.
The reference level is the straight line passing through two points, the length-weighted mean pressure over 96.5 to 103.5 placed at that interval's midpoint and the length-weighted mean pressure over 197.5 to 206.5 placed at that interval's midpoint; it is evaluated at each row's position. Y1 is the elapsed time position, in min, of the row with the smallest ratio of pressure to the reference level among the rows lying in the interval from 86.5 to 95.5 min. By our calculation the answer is 93.0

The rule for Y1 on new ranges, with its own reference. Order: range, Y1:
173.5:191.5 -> 176.0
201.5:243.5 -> 219.0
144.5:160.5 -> 160.0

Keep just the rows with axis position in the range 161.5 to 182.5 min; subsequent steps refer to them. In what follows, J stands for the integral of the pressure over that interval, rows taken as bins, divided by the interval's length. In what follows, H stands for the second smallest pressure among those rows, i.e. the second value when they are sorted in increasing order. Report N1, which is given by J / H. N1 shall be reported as 1.04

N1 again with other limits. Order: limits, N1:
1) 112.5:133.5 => 1.12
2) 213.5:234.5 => 1.06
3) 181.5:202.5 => 1.08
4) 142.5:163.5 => 1.10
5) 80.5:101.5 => 1.04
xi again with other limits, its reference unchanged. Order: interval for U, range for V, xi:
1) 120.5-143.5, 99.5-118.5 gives 0.38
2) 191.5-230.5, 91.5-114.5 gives 0.17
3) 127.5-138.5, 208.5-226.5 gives 0.35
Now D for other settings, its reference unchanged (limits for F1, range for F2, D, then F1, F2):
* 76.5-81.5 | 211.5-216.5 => 0.02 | 0.00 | 0.03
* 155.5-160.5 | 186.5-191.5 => -0.23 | -0.19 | -0.04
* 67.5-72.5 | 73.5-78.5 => -0.18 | -0.14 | -0.04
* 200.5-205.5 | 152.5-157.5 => -0.15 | 0.00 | -0.16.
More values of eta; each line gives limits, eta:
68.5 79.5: 3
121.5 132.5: 0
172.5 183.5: 10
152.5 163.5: 11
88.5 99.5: 0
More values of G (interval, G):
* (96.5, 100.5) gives 1512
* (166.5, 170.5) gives 1177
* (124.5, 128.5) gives 1369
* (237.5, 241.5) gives 1402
